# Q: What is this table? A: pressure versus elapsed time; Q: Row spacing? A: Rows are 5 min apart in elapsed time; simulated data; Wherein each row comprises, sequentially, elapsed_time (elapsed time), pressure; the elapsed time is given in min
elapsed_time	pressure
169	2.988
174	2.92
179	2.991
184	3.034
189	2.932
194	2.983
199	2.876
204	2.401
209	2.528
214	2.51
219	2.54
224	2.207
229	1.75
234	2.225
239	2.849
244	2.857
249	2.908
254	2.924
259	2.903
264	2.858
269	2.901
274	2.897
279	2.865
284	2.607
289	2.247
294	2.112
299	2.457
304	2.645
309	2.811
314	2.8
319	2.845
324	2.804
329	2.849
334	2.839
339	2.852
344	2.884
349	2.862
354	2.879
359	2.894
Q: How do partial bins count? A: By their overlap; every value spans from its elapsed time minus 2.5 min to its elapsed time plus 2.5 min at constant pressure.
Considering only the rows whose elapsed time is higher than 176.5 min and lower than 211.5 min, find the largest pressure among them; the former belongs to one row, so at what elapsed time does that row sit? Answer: 184 min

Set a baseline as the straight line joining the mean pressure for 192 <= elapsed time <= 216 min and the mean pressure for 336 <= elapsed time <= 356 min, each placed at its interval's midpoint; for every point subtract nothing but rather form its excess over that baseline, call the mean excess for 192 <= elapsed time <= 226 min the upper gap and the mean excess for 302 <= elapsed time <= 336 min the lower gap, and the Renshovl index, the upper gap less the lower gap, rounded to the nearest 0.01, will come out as -0.06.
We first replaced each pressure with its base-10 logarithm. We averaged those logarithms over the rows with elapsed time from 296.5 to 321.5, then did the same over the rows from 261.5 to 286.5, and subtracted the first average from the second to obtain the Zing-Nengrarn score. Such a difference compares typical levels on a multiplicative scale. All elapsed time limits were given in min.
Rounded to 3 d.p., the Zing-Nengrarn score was 0.018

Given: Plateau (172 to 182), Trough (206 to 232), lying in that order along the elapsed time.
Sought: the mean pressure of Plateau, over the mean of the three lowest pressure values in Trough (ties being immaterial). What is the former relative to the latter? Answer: 1.37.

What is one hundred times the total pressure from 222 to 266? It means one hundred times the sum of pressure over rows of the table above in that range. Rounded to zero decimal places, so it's 2348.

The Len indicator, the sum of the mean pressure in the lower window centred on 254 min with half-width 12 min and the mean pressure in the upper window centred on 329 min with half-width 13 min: 5.7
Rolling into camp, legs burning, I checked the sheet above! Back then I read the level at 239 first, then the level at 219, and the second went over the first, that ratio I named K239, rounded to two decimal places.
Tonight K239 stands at 0.89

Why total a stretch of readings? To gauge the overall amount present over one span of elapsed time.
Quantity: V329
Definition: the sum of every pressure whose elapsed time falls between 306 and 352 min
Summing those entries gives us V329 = 25.5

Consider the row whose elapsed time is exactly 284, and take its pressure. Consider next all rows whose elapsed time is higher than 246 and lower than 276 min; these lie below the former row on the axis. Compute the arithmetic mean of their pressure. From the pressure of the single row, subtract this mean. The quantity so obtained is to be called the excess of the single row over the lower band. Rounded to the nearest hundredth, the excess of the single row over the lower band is -0.29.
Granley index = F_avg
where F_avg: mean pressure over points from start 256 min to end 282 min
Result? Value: 2.88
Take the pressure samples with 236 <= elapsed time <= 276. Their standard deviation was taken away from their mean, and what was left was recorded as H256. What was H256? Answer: 2.9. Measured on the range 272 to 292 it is 2.4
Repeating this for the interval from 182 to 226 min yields 2.4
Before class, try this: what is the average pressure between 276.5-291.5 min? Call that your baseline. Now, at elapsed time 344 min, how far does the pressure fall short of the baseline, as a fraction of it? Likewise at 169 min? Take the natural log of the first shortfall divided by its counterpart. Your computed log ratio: -0.3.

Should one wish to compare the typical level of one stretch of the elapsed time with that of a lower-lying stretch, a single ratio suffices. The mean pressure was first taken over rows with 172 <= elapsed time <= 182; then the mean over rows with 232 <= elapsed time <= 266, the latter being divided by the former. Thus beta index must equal 0.94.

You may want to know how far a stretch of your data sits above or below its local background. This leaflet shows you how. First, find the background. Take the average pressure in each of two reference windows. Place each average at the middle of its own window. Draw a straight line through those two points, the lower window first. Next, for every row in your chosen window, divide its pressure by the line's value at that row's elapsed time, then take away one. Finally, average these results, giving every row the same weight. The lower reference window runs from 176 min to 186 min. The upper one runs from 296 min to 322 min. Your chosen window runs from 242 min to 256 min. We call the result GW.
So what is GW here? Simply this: 0.02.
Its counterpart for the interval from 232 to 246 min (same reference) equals -0.08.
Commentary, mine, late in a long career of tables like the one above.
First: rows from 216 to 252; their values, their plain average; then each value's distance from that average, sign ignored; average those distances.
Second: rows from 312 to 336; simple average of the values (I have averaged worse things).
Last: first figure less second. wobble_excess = -2.47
